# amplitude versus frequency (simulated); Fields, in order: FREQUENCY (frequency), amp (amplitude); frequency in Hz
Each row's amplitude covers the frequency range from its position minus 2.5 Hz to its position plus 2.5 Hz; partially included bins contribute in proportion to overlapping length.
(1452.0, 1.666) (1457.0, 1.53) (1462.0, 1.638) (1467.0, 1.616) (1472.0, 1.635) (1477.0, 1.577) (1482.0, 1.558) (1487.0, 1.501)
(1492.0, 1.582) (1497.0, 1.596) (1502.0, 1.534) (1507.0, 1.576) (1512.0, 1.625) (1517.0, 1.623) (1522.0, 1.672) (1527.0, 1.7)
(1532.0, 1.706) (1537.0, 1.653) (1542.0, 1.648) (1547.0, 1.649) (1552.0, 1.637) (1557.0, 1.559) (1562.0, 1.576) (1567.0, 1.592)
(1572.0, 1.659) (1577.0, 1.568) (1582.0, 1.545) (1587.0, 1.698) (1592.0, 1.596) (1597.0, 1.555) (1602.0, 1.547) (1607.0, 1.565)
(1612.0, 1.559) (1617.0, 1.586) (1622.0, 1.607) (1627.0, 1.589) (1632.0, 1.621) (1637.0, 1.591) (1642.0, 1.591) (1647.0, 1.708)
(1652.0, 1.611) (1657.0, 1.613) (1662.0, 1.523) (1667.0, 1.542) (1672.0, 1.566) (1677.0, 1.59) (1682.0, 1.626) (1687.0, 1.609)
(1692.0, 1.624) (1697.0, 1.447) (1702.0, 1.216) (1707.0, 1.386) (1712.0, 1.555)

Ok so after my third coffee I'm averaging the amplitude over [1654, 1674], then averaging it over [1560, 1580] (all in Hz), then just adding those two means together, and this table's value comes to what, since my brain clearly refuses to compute 3.16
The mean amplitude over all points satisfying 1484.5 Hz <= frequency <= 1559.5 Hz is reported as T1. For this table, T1 1.62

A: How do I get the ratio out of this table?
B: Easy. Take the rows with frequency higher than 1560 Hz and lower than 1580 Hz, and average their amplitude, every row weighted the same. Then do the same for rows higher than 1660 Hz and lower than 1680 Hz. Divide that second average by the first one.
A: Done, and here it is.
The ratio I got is 0.97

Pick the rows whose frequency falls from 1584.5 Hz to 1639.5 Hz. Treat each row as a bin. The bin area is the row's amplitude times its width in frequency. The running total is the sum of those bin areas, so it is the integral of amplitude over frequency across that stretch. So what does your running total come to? 87.6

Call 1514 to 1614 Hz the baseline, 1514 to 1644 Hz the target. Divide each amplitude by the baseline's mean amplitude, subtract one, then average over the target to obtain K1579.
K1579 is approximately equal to -0.003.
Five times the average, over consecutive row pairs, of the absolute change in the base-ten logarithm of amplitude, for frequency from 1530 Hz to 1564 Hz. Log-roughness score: 0.037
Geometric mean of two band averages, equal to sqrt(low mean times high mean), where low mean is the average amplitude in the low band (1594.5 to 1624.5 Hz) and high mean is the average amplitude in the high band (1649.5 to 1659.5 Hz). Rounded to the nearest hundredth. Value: 1.59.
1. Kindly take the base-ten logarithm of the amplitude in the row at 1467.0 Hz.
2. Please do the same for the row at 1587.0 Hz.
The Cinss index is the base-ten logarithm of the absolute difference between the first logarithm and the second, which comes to -1.67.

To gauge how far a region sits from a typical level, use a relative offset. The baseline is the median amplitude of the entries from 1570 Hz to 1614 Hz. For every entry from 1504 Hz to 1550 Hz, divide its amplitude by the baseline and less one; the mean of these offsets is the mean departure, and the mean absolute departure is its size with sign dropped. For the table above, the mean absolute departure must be 0.054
